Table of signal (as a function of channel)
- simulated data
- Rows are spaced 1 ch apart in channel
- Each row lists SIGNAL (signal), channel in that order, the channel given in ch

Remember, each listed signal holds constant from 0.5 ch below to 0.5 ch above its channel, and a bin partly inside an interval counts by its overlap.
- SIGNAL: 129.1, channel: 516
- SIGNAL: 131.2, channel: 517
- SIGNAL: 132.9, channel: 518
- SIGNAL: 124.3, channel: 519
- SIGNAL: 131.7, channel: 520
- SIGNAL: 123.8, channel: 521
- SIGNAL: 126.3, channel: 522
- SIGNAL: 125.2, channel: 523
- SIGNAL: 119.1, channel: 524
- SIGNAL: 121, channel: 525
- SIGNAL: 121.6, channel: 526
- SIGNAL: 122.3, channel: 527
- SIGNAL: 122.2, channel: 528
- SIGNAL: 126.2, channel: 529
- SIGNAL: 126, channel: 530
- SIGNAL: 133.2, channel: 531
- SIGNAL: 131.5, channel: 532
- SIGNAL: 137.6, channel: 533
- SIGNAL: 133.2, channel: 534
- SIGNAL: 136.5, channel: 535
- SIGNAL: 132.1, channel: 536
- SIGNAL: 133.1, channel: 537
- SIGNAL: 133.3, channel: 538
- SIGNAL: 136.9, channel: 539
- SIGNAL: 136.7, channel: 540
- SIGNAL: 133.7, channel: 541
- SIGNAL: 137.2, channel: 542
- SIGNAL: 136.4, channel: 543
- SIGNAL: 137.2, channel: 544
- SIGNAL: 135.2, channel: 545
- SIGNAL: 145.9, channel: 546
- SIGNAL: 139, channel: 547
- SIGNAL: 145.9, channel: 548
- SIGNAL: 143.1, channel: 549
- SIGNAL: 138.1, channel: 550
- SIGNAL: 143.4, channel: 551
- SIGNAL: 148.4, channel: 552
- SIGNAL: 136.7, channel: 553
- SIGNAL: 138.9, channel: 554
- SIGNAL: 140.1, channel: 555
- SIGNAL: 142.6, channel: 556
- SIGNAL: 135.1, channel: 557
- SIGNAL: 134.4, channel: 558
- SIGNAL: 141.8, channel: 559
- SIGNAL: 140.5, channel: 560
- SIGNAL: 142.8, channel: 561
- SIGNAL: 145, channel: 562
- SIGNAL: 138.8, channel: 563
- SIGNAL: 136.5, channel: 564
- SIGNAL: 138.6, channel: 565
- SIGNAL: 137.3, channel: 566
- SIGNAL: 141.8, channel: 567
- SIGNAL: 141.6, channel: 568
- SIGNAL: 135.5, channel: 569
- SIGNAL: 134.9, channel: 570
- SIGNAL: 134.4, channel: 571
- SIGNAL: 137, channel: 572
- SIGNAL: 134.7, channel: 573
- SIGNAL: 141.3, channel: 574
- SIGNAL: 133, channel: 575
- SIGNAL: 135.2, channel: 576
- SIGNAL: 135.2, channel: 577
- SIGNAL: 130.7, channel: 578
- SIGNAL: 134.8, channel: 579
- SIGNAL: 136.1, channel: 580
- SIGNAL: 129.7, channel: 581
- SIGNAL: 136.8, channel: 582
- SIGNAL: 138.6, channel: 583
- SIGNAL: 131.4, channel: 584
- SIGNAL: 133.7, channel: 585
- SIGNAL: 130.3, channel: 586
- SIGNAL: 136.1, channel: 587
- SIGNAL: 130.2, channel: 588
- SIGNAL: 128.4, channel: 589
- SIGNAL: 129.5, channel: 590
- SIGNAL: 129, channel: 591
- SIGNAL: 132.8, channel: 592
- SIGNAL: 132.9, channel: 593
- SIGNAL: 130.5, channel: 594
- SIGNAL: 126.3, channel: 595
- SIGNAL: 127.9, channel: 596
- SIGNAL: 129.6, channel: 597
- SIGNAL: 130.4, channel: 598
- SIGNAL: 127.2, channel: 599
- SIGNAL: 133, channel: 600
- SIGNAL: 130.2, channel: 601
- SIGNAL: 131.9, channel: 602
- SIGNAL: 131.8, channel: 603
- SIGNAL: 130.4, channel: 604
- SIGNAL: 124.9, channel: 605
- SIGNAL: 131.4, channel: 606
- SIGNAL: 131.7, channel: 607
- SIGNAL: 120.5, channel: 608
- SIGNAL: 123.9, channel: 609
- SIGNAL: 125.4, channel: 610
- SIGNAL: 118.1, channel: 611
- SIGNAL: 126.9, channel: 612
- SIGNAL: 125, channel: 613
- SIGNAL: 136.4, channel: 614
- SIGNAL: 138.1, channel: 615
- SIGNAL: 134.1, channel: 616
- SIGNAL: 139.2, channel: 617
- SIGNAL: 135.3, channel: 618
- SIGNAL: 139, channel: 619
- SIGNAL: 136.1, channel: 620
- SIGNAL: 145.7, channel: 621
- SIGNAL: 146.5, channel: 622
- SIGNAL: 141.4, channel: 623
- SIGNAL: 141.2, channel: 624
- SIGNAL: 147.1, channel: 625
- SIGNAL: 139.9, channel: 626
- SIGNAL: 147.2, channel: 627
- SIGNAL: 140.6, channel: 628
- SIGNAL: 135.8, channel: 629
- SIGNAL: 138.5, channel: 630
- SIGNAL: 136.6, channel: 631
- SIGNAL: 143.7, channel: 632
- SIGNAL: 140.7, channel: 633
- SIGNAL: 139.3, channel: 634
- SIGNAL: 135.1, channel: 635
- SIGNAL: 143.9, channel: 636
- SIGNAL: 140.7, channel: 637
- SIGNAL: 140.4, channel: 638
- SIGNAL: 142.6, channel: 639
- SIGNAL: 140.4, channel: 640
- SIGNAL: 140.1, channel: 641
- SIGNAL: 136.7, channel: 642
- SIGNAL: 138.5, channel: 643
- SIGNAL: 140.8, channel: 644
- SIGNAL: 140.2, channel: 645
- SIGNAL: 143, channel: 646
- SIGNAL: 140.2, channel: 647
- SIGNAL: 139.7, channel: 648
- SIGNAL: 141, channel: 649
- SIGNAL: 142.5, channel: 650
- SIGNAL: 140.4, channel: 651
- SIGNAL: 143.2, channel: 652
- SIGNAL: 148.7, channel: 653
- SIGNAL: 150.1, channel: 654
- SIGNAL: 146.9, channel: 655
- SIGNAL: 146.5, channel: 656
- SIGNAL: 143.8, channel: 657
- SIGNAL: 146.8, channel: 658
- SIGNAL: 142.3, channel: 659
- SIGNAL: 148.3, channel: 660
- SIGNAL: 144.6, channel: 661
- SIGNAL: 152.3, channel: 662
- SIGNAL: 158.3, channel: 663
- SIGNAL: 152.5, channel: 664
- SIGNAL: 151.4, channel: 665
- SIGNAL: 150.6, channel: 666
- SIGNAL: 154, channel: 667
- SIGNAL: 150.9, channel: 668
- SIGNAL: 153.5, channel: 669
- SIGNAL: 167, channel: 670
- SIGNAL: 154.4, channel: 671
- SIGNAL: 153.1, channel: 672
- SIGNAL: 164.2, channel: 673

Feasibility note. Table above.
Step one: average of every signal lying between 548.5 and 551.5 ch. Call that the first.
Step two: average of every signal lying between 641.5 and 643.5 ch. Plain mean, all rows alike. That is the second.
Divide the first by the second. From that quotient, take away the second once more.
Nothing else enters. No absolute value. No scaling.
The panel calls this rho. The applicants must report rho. -137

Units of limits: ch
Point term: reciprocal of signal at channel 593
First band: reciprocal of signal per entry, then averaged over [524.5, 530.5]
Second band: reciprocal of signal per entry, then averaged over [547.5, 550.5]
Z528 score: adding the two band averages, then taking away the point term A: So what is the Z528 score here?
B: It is 0.0076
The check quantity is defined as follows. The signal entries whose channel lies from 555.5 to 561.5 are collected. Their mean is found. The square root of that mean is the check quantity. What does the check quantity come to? 11.8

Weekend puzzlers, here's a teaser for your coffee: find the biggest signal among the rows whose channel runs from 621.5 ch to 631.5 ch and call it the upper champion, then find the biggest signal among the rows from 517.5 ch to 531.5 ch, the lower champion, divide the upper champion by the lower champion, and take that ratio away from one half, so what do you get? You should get -0.61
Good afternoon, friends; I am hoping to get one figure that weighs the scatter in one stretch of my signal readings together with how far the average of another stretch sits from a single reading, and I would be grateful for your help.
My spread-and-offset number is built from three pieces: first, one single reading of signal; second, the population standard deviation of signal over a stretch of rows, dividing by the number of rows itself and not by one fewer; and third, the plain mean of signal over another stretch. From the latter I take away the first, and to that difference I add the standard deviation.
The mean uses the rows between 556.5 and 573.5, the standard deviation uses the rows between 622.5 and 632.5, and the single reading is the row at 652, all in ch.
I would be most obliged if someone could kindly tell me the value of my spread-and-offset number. -1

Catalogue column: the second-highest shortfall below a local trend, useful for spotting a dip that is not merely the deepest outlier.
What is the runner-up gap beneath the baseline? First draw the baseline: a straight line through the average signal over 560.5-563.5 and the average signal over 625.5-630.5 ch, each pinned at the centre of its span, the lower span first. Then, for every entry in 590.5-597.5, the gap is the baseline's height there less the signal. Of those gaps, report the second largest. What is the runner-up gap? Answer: 13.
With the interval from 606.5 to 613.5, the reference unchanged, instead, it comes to 20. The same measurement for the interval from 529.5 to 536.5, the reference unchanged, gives 12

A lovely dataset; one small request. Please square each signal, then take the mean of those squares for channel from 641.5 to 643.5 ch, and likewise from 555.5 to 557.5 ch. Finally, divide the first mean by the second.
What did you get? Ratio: 0.98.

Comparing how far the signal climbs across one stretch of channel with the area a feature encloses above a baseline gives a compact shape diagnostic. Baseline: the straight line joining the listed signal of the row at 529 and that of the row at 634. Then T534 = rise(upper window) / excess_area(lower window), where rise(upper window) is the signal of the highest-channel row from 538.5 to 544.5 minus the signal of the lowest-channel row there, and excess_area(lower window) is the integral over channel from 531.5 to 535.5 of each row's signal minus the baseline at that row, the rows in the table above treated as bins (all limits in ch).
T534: 0.01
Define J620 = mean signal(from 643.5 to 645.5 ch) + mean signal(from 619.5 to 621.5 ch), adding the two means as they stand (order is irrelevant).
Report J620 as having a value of 281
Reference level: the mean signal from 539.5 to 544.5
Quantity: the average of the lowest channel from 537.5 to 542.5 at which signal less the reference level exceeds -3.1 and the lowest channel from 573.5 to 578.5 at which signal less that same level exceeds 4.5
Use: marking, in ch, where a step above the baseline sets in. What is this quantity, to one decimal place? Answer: 556.0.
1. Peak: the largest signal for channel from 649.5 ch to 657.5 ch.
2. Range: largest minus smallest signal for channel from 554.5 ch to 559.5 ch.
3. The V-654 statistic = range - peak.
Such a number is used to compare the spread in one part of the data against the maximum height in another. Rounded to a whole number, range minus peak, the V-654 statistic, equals -142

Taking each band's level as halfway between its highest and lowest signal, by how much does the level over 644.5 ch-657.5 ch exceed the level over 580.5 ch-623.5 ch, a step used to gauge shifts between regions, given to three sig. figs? 12.6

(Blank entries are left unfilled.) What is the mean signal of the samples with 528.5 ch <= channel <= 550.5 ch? 136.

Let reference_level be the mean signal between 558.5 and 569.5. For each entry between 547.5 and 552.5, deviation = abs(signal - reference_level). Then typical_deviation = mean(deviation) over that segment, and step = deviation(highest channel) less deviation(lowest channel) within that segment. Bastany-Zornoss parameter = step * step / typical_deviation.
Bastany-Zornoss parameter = 1.4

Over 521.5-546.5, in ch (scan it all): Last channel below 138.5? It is 545 ch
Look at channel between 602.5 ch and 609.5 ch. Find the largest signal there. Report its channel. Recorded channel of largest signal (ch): 603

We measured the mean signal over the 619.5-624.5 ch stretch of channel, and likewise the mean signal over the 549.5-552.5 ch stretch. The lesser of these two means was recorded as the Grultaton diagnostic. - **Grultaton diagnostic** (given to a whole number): 142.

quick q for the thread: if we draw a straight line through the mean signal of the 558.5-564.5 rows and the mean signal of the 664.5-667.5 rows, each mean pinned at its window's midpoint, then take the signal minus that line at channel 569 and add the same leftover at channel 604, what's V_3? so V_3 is -21.2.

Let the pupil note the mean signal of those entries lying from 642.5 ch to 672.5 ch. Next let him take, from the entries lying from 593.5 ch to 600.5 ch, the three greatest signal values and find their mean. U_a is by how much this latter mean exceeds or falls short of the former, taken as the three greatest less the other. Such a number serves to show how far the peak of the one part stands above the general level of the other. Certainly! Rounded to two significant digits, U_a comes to -16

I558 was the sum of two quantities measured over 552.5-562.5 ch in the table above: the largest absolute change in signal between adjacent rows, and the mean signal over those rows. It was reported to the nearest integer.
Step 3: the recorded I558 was 147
